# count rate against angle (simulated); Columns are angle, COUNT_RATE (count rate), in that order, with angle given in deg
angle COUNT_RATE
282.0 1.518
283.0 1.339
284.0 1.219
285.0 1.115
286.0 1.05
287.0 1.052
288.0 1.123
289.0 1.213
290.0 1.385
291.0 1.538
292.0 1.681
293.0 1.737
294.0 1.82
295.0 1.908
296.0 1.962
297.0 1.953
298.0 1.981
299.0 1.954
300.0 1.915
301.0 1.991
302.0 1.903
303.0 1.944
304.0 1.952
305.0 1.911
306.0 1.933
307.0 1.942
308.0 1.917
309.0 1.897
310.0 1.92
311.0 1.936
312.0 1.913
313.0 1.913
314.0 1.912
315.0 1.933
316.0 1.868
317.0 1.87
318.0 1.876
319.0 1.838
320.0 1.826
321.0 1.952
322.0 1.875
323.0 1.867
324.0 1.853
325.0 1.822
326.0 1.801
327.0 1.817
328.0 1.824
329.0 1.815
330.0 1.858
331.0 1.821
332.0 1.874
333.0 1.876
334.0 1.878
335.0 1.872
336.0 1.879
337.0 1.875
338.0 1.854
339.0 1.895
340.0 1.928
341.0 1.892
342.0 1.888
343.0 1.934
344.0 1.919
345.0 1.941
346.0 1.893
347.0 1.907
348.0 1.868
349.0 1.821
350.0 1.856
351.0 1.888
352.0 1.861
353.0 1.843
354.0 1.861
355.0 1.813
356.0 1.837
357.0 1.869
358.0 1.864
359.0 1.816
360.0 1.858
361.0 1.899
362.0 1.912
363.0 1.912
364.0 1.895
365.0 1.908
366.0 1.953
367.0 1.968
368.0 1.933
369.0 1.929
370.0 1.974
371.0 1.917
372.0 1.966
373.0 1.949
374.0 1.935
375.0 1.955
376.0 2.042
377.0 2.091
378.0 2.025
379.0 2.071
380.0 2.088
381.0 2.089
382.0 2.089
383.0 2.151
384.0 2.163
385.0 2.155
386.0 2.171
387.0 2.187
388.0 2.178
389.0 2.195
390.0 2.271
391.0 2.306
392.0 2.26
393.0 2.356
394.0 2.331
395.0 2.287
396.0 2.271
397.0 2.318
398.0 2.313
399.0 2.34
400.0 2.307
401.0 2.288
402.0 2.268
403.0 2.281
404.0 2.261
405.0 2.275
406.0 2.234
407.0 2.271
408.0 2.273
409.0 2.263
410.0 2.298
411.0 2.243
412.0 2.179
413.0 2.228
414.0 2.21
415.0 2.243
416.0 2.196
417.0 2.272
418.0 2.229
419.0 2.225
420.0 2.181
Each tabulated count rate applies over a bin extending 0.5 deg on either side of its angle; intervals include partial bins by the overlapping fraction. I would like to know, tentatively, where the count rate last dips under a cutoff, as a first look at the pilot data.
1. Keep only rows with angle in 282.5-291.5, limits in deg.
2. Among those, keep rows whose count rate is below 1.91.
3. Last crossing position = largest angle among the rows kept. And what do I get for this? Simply 291.0 deg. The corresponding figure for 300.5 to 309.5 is 309.0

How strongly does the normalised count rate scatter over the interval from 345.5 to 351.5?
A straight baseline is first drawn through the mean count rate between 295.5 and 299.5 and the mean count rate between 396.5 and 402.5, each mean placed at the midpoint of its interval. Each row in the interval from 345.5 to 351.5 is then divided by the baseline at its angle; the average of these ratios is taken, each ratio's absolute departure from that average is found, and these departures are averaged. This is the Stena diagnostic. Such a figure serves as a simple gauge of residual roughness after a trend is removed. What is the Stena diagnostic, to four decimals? 0.0119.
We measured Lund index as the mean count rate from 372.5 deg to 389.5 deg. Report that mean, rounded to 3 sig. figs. 2.09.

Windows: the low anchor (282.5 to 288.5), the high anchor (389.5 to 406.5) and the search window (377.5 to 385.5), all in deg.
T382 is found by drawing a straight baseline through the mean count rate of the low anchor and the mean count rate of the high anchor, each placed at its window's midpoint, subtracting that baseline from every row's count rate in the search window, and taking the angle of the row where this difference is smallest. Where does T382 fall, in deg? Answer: 378.0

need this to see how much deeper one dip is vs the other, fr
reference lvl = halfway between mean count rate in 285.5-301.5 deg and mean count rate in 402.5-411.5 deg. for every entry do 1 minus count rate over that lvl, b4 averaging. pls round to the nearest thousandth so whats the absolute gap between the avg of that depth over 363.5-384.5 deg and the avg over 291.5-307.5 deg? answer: 0.051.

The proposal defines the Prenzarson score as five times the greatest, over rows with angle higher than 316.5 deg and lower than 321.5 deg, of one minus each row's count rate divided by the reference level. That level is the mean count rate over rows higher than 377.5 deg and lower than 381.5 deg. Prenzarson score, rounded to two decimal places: 0.59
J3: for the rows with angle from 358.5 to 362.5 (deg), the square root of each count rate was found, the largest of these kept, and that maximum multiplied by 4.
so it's 5.53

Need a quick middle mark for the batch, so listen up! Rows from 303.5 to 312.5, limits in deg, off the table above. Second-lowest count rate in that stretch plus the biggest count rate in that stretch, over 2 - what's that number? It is 1.9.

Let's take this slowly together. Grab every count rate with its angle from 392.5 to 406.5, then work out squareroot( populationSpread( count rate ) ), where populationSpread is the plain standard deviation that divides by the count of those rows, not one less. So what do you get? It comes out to 0.181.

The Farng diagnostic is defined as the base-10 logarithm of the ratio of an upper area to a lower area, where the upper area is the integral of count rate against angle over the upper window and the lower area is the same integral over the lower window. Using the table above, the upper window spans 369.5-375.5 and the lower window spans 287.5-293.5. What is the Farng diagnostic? 0.13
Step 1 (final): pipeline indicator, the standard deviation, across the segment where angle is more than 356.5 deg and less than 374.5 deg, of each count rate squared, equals 0.16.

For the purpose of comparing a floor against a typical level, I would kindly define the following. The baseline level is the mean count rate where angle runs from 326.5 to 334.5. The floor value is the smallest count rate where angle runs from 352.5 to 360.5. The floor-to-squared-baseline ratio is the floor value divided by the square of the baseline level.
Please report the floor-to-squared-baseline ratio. 0.53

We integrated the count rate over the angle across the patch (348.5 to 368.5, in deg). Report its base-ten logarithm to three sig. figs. 1.57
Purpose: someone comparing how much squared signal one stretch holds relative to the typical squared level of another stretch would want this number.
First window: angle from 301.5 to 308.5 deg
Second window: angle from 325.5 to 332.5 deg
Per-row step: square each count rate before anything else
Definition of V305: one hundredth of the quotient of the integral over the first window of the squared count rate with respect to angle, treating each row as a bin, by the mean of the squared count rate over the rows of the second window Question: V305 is 0.078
